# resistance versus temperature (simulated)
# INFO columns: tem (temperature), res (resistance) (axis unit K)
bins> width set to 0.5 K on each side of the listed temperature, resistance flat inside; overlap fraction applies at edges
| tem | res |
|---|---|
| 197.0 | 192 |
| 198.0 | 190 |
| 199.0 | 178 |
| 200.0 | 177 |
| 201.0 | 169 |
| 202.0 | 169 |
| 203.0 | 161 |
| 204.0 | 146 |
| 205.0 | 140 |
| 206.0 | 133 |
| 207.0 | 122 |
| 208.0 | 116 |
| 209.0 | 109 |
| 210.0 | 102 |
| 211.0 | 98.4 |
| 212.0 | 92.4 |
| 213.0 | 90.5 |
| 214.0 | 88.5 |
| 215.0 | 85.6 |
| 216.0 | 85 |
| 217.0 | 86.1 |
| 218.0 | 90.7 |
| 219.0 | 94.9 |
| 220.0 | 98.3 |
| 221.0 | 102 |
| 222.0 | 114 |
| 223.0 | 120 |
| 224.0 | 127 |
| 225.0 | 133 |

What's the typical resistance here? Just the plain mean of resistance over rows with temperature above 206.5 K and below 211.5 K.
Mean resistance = 109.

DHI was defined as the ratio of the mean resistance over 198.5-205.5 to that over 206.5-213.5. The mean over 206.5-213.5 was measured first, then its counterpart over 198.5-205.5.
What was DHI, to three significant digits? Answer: 1.56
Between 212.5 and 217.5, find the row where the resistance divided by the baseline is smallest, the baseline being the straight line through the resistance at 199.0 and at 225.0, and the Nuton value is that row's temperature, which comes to 215.0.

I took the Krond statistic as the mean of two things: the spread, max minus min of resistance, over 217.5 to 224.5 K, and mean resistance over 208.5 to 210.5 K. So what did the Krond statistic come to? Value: 71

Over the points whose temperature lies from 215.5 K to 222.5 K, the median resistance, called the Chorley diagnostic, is 95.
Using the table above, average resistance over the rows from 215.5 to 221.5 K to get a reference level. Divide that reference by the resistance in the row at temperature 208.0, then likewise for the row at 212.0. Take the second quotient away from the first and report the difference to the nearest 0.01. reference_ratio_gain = -0.20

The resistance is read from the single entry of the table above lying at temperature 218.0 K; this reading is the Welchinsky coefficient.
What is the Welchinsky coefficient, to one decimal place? 90.7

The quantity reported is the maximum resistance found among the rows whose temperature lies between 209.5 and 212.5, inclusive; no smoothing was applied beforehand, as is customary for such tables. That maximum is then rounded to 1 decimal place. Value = 102.0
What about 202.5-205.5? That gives 161.0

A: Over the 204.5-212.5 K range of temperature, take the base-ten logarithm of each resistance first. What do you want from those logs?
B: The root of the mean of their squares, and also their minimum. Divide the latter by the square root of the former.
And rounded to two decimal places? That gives 1.37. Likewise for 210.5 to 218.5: 1.38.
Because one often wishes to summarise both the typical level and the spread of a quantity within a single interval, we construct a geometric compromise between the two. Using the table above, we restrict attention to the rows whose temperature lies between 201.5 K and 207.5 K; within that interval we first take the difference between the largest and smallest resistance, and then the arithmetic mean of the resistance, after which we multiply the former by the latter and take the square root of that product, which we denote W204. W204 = 83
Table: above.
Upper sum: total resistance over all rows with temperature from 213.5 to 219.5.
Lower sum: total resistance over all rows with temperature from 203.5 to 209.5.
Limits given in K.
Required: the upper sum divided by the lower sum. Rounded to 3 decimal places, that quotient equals 0.693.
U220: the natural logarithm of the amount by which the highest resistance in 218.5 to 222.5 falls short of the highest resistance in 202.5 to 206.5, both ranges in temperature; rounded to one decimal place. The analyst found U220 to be 3.9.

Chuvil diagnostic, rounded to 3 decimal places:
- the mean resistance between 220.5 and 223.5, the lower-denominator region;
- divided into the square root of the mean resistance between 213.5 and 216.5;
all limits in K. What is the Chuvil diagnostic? 0.083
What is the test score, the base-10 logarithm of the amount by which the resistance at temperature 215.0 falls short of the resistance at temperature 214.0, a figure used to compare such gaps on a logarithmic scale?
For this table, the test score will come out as 0.5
